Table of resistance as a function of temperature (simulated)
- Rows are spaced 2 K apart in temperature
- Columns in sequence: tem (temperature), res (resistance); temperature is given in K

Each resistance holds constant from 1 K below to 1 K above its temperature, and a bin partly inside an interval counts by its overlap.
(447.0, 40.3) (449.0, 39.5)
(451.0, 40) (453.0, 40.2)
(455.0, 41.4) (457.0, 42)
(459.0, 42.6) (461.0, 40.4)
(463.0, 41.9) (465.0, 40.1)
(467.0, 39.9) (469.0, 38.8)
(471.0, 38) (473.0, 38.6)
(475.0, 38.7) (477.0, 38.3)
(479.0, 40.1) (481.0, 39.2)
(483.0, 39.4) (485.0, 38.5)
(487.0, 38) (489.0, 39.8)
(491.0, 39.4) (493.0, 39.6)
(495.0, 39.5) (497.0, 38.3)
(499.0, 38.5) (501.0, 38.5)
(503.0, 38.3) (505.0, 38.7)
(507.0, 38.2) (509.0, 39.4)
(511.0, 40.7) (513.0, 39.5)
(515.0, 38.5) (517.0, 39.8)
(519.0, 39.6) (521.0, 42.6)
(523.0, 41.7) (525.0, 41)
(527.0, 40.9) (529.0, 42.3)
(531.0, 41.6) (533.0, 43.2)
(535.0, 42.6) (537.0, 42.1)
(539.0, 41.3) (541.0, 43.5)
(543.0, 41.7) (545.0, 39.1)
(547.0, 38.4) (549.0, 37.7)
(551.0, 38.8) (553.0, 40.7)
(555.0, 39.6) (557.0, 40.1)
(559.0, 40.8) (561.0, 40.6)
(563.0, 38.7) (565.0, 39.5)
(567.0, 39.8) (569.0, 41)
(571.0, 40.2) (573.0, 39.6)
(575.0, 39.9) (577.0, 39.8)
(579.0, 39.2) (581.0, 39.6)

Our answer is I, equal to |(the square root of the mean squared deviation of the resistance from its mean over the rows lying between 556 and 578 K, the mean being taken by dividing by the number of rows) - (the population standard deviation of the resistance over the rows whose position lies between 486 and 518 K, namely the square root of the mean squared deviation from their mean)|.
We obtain 0.12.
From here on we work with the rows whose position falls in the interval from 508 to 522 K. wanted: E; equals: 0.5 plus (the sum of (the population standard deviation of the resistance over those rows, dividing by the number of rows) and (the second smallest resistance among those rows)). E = 41.1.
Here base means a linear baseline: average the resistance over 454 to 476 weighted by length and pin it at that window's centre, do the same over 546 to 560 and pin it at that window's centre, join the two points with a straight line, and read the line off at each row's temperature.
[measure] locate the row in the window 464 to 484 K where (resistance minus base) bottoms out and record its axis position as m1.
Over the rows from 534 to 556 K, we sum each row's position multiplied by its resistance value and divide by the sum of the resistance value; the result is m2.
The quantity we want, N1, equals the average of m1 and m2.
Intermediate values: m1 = 471.0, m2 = 544.8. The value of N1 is 507.9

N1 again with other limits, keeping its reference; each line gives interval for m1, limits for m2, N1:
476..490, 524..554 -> 512.9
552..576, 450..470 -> 511.5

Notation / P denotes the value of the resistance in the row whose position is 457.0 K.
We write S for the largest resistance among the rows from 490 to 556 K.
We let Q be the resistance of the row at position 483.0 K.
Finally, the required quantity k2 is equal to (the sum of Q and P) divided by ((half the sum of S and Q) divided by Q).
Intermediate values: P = 42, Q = 39.4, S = 43.5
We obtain 77.4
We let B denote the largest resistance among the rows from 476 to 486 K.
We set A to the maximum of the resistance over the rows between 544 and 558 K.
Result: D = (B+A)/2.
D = 40.4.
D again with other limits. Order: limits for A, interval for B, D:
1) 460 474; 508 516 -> 41.3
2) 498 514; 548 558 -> 40.7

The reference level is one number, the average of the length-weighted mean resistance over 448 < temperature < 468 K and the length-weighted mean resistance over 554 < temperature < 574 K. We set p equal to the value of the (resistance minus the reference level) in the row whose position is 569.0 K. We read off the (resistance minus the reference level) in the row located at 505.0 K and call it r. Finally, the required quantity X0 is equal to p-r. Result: 2.3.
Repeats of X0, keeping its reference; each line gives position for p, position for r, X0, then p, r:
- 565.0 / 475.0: 0.8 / -0.9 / -1.7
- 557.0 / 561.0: -0.5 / -0.3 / 0.2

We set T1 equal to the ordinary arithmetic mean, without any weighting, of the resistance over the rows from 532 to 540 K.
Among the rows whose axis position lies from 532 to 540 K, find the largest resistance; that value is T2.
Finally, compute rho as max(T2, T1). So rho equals 43.2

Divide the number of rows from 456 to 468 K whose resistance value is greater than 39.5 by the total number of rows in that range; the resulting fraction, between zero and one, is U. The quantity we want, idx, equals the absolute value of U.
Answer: 1.00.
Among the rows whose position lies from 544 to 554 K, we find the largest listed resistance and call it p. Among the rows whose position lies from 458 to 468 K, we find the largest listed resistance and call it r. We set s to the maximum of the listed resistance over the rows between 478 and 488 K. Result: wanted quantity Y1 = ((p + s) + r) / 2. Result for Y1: 61.7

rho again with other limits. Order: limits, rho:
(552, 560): 40.8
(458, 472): 42.6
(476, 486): 40.1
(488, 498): 39.8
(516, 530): 42.6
